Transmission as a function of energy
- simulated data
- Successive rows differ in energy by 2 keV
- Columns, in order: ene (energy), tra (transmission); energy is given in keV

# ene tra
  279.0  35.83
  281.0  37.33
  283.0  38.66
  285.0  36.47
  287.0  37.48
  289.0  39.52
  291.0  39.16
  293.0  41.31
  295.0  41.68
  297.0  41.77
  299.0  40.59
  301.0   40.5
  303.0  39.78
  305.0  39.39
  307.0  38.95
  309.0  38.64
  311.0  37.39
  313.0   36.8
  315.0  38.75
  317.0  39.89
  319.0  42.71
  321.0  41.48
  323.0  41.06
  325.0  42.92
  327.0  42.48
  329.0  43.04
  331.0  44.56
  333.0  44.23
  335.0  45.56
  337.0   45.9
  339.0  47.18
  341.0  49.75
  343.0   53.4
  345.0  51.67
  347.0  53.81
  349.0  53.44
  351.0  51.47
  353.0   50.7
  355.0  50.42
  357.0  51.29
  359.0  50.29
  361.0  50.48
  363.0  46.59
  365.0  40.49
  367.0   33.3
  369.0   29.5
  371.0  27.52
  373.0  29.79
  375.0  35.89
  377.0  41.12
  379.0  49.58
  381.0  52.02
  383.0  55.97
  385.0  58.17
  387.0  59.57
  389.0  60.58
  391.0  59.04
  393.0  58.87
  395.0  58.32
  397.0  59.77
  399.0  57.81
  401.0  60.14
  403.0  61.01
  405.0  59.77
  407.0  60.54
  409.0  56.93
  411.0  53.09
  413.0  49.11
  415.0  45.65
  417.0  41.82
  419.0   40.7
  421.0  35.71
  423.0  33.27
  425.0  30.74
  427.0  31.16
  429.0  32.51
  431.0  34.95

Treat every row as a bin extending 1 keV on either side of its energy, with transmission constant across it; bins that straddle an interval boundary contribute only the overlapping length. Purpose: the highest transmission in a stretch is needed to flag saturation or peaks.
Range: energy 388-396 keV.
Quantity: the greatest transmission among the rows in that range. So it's 60.58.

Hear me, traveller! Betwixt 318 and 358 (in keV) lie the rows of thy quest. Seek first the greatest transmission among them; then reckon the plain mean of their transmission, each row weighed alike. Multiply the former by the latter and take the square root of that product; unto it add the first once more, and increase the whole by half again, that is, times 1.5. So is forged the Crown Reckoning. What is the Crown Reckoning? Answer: 156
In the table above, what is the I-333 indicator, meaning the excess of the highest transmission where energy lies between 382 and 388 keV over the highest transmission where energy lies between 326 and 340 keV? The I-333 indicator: 12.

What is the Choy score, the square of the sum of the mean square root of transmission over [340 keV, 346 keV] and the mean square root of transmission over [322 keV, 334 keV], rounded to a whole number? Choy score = 189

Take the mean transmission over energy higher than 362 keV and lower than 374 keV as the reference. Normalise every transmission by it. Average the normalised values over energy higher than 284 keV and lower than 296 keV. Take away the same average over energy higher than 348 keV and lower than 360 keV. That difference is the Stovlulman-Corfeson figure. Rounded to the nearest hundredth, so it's -0.35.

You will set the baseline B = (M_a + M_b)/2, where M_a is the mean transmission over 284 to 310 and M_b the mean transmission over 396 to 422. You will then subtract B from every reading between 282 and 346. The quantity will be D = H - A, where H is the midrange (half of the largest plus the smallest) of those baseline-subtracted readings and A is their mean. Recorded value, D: 3.0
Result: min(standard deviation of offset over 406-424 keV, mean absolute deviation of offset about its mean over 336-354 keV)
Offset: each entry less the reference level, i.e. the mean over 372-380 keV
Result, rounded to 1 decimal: 2.2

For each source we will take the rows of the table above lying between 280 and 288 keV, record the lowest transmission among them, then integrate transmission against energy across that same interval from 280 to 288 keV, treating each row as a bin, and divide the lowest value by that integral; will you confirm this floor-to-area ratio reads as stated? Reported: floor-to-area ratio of 0.122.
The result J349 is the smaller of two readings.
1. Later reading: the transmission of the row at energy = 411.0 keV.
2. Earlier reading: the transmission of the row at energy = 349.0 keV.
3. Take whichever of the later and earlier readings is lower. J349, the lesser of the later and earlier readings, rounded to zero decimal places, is 53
